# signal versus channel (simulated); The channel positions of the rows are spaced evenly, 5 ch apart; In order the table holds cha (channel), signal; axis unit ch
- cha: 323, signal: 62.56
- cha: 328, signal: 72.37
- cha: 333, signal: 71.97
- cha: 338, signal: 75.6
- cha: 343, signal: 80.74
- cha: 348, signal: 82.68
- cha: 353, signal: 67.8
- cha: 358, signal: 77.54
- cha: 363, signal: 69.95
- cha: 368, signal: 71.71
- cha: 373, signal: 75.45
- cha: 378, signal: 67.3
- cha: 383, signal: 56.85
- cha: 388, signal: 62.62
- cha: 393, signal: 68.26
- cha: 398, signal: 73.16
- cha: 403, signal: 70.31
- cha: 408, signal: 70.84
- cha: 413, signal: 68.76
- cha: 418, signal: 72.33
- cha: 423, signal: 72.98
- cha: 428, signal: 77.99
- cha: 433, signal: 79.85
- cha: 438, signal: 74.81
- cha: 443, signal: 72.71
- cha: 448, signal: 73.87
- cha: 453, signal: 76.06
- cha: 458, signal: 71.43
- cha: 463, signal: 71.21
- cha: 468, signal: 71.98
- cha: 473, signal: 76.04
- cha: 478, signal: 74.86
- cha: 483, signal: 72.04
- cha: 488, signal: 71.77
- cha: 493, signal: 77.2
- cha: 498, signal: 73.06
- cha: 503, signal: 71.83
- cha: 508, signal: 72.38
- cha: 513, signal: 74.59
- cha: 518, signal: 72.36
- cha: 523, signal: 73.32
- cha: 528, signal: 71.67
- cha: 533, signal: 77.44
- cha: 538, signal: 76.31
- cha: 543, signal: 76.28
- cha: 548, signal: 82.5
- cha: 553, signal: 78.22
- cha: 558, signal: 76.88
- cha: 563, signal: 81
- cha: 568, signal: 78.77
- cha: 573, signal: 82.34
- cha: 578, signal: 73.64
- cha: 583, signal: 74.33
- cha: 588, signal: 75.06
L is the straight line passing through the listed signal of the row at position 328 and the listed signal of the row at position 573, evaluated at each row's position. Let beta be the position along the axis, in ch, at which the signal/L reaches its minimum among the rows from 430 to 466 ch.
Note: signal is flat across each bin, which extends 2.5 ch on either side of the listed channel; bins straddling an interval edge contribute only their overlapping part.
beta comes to 463 ch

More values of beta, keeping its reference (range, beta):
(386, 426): 388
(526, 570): 528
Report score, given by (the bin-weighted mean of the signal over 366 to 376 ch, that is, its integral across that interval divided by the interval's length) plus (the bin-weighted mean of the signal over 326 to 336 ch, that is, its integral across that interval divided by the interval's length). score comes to 146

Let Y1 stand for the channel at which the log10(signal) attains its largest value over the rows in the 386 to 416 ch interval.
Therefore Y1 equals 398 ch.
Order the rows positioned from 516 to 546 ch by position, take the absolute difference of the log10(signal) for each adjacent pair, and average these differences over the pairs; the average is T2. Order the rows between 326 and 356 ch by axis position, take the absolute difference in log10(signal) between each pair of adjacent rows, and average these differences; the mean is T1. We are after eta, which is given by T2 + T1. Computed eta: 0.041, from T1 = 0.030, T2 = 0.0112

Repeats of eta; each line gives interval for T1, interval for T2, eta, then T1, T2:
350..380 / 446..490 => 0.049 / 0.037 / 0.0119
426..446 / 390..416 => 0.033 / 0.017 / 0.0159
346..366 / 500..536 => 0.076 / 0.063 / 0.0131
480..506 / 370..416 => 0.049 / 0.016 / 0.0332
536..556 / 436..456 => 0.030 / 0.019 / 0.0106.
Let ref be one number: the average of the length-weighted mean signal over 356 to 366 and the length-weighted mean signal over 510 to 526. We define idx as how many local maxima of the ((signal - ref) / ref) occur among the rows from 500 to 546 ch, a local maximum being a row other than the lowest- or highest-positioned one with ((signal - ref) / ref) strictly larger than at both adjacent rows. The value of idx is 3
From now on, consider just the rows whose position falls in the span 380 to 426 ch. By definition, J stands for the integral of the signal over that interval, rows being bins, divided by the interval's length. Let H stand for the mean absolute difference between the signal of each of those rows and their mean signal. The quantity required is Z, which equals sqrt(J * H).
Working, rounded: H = 3.9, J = 68.5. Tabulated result 16.4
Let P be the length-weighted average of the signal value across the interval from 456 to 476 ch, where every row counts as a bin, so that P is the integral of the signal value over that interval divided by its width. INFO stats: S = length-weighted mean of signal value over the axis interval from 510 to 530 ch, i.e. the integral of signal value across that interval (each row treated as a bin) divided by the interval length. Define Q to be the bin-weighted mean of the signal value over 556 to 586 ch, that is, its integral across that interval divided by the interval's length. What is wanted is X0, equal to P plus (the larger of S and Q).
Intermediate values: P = 72.8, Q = 78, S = 73.0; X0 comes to 151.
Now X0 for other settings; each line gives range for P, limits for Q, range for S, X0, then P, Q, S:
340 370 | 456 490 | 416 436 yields 151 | 75.1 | 73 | 75.8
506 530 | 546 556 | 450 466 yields 153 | 72.9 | 80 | 72.9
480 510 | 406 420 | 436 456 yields 147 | 73.1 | 71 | 74.3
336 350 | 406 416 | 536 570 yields 158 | 79.7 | 70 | 78.6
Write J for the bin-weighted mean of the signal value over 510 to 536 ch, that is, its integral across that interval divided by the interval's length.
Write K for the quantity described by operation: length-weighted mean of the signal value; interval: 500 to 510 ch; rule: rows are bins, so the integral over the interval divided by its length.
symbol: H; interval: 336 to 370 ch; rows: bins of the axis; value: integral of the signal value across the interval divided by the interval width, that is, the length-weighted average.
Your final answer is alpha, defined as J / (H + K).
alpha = 0.502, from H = 75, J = 73.9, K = 72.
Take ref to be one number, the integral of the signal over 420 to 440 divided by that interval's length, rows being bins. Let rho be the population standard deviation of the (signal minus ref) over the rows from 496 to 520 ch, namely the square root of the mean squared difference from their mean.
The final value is 1.0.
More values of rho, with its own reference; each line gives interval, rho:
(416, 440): 2.9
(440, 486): 1.8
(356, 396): 6.3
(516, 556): 3.3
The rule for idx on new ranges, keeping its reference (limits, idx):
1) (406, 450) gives 1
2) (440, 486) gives 2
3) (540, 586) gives 3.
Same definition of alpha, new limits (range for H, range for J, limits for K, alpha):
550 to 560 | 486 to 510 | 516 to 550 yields 0.478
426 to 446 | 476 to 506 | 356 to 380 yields 0.494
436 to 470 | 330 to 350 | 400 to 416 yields 0.541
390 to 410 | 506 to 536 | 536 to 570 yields 0.494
